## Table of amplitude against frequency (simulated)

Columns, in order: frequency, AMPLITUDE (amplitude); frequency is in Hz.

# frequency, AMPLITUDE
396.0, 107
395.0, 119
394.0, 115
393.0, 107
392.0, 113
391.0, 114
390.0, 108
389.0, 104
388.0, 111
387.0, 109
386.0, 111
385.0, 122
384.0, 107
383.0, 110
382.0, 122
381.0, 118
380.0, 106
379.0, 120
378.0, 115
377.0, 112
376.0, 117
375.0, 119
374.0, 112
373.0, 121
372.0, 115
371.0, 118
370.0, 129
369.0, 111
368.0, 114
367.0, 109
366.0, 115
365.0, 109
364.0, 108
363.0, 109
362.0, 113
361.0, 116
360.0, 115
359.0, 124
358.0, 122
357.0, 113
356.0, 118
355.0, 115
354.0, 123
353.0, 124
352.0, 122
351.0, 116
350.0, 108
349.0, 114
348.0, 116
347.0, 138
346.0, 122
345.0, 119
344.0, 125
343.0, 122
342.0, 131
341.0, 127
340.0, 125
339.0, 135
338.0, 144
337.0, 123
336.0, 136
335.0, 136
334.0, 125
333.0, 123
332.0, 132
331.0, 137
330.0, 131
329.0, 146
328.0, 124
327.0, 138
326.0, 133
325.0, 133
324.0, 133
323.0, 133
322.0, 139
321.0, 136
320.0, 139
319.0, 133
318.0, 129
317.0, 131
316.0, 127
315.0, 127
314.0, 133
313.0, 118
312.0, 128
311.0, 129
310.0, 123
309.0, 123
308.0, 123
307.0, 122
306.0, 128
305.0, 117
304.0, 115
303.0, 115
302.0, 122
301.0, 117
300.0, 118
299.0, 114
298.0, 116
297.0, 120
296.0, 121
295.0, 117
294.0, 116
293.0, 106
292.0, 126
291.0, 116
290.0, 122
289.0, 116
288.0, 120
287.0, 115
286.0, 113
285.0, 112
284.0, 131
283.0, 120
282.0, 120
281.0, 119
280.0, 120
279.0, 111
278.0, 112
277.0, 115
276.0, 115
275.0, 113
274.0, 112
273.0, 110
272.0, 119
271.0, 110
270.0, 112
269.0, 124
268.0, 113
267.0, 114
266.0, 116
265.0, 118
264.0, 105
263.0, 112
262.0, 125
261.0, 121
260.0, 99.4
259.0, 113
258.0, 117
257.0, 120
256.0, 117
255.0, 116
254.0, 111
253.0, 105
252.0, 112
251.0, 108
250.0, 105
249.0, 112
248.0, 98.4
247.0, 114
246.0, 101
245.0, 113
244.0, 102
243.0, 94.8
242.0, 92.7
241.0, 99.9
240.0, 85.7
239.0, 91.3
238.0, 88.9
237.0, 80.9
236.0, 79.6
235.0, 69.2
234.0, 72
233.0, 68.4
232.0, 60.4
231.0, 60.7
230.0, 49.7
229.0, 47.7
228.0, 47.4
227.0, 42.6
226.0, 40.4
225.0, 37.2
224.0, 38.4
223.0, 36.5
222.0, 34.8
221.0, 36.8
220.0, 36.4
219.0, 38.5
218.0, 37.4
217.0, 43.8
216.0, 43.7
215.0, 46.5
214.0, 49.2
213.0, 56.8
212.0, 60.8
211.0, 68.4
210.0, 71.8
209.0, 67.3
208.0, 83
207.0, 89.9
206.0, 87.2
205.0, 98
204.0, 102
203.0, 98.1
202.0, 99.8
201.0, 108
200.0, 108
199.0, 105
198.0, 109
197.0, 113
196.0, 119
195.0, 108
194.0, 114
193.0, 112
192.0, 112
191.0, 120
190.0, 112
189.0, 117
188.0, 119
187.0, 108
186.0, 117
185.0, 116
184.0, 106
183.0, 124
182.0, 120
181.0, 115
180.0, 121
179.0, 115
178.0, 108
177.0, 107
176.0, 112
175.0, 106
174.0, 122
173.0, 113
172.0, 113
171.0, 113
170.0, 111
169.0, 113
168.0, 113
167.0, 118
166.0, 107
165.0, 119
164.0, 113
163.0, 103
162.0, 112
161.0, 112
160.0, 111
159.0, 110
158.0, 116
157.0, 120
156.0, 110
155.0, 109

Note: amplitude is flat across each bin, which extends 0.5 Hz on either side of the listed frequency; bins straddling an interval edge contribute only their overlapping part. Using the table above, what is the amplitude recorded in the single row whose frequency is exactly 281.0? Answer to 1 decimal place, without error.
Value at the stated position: 119.0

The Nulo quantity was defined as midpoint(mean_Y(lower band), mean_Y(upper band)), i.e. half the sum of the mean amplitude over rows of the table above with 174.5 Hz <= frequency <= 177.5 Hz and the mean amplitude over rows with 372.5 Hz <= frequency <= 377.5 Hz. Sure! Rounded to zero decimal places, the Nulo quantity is 112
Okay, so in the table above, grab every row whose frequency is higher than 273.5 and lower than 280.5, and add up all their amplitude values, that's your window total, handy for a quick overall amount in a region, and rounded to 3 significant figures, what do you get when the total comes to 798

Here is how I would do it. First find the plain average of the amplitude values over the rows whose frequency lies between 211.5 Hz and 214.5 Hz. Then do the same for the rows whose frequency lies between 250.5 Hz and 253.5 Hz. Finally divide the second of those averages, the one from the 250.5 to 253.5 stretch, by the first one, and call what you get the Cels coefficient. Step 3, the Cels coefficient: 1.95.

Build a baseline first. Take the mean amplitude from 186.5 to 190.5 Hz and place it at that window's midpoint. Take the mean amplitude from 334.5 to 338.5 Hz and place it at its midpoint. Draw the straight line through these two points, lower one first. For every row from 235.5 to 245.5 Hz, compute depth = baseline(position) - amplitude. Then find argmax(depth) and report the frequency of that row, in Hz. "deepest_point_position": 236.0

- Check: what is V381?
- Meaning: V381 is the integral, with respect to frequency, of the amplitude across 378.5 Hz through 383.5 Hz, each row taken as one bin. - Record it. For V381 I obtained 576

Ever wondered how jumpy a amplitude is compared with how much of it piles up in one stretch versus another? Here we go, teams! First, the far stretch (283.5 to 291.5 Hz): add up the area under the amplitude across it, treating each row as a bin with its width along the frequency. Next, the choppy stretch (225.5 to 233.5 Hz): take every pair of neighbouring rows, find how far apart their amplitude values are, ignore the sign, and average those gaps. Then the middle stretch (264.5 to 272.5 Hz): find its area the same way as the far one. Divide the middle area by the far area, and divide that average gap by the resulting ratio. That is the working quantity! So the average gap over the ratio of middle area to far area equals 4.2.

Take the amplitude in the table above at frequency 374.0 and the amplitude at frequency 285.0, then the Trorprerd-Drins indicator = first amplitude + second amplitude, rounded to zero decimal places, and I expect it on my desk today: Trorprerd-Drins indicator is 224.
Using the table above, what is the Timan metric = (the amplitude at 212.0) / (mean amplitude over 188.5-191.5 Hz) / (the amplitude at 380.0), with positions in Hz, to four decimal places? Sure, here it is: 0.0049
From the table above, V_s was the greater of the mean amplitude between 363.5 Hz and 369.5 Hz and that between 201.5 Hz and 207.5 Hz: 111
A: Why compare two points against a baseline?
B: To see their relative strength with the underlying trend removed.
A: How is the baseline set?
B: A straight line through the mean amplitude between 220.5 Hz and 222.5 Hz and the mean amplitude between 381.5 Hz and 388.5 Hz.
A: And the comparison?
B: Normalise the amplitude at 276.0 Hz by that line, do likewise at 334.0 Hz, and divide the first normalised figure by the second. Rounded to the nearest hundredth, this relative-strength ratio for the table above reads 1.33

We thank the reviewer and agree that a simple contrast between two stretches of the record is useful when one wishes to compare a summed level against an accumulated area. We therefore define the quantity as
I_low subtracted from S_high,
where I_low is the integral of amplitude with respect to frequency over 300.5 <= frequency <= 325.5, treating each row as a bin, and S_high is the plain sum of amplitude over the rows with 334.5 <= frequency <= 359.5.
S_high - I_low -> -75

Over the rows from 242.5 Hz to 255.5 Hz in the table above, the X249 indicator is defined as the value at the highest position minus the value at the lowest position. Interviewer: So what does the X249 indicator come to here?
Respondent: 21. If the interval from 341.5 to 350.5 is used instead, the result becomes -23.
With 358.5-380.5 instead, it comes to -18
